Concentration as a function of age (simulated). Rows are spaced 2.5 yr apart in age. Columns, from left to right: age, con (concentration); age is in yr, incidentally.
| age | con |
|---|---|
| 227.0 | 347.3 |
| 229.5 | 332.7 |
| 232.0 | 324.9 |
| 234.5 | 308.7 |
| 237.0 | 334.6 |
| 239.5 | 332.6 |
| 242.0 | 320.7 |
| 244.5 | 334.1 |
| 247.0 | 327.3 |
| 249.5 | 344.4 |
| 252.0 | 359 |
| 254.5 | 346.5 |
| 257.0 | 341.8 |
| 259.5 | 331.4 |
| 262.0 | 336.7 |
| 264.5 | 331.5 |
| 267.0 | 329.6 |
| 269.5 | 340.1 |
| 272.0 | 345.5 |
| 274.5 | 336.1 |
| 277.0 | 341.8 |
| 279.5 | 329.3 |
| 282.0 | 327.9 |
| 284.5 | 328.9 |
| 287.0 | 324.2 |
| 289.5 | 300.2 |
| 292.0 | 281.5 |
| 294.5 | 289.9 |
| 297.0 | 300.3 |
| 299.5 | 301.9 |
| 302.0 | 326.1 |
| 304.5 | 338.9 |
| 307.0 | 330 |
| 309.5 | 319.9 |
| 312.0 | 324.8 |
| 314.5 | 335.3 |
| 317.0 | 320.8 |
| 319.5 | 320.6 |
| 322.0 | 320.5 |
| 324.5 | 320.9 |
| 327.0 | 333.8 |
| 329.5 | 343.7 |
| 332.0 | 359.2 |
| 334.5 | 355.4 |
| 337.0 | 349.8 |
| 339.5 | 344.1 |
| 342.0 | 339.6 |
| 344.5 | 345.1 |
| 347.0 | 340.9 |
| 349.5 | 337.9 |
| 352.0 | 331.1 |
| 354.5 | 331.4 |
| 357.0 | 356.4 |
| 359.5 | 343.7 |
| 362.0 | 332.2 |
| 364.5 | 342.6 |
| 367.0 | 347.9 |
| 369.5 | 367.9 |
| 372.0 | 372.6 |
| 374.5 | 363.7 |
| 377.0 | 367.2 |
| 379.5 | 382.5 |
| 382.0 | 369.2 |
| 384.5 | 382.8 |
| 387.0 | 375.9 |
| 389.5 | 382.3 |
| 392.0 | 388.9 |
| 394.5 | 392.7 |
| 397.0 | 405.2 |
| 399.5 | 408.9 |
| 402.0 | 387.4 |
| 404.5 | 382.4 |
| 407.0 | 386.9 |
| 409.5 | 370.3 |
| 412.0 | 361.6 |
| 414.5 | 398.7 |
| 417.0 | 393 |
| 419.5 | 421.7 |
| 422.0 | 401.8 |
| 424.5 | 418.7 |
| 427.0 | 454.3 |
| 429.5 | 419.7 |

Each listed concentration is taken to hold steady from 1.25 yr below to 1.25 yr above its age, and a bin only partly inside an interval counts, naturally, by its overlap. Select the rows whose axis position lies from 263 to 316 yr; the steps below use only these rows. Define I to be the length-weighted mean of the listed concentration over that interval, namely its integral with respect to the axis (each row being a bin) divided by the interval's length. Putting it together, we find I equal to 323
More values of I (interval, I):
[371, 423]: 385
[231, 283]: 335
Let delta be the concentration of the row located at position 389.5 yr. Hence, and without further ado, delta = 382.3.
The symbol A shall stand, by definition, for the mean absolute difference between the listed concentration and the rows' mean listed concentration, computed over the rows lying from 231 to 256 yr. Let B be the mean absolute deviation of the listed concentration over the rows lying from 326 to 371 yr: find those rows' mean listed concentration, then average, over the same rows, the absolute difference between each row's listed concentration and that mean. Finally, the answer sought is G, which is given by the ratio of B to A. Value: 0.7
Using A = 10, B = 7.7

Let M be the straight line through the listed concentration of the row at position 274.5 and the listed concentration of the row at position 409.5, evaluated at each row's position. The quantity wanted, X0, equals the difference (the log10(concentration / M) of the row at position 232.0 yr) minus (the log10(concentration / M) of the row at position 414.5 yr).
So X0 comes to -0.03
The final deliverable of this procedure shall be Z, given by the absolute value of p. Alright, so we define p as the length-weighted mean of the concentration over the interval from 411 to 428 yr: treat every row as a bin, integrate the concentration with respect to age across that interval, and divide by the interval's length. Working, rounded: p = 407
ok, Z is 407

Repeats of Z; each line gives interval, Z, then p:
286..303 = 303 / 303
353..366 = 341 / 341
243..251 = 336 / 336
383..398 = 387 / 387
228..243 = 326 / 326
